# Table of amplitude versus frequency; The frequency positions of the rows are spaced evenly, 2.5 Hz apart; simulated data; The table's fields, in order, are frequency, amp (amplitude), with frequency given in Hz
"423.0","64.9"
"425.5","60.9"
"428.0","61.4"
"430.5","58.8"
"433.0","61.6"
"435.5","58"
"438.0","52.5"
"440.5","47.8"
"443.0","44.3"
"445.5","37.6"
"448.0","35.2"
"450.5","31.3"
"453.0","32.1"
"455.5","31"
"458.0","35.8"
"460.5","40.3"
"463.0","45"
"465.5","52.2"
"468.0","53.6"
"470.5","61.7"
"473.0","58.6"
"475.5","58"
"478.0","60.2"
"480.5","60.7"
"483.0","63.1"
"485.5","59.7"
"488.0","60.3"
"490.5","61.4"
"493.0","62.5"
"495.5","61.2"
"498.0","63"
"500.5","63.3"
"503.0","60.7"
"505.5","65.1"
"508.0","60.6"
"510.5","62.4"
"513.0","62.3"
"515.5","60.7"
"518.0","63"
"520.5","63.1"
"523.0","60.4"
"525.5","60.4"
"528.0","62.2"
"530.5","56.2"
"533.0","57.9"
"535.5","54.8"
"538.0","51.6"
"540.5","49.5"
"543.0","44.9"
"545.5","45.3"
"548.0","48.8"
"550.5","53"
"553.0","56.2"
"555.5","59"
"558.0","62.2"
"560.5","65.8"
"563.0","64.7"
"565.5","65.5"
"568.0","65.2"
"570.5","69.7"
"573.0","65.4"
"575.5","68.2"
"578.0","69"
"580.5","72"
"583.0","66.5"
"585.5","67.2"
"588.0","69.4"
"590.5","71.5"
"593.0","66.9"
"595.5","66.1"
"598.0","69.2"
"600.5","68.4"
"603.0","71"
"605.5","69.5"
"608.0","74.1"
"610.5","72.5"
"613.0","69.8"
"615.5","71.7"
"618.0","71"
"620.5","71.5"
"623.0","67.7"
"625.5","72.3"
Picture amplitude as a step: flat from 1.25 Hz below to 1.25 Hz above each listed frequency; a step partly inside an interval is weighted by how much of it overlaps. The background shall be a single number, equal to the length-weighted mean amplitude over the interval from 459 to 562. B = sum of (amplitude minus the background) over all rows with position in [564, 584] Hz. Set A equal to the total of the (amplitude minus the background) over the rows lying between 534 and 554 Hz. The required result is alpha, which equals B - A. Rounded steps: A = -58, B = 79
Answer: 137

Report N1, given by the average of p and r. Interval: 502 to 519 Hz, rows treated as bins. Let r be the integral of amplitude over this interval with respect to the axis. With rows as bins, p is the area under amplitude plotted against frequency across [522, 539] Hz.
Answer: 1018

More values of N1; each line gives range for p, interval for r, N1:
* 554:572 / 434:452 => 975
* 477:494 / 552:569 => 1053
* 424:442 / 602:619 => 1122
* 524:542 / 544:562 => 1005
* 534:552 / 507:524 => 975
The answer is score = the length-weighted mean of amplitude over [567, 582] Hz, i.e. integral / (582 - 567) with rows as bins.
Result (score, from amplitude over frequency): 68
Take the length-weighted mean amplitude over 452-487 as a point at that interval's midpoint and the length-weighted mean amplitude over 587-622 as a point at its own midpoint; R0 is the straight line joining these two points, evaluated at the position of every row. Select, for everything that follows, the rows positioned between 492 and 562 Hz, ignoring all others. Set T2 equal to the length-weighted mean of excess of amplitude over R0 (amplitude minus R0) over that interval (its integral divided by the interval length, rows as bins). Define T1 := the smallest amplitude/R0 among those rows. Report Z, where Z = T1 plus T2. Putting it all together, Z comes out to 0.0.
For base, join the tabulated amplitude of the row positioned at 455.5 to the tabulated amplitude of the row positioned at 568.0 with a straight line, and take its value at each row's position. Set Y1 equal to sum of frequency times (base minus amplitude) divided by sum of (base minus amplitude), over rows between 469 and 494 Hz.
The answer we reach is 481.3 Hz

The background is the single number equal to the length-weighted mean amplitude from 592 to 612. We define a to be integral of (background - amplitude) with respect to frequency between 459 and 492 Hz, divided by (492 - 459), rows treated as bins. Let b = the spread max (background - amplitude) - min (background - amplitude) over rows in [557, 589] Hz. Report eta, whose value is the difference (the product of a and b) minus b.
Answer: 121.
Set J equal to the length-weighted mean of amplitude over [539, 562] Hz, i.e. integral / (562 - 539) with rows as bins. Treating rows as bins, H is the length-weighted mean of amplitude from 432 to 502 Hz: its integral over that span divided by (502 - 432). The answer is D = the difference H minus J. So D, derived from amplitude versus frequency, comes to -2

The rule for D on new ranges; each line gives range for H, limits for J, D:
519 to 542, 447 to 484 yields 9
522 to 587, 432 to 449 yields 12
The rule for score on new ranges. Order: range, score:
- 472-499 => 61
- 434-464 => 41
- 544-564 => 57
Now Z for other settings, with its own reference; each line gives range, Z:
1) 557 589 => 2.3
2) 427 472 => -0.9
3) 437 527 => 2.0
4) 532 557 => -8.8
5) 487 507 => 8.3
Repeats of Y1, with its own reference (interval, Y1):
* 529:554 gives 546.7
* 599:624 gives 613.8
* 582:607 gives 596.5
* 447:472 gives 464.6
